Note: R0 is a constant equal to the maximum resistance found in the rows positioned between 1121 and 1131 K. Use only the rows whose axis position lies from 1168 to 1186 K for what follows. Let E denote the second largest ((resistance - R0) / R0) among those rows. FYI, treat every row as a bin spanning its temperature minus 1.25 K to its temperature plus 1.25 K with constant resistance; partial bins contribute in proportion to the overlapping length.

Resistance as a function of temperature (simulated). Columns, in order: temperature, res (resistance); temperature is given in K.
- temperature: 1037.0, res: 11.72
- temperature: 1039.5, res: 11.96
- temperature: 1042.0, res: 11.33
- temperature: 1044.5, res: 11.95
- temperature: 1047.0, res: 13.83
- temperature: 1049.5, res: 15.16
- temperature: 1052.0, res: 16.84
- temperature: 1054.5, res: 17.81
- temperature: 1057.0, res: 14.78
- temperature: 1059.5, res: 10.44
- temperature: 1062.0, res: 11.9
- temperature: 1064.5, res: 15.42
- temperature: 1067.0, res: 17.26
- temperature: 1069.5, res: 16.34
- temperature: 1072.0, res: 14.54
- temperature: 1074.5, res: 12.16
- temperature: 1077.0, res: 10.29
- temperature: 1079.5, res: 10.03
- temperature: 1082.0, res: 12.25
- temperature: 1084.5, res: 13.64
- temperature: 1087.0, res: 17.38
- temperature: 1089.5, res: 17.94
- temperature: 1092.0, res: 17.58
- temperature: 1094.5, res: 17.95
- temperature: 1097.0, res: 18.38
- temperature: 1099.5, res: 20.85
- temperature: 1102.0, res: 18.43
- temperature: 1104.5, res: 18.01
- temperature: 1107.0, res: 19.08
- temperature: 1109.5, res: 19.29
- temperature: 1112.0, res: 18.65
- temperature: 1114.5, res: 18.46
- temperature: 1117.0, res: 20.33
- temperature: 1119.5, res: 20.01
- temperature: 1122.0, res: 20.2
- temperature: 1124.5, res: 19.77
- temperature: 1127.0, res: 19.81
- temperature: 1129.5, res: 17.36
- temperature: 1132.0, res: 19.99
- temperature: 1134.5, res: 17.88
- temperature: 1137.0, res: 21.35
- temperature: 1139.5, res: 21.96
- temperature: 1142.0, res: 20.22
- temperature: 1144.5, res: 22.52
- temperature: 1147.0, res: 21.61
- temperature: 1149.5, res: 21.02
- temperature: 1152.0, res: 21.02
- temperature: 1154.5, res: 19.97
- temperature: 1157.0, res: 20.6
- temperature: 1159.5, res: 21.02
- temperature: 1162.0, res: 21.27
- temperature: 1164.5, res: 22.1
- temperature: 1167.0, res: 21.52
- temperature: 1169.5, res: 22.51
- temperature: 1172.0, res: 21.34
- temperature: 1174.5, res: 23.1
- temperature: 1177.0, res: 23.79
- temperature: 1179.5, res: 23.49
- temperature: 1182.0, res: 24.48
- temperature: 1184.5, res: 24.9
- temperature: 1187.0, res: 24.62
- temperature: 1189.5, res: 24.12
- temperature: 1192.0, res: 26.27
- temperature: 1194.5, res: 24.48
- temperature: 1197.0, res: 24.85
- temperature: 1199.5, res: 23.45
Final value 0.21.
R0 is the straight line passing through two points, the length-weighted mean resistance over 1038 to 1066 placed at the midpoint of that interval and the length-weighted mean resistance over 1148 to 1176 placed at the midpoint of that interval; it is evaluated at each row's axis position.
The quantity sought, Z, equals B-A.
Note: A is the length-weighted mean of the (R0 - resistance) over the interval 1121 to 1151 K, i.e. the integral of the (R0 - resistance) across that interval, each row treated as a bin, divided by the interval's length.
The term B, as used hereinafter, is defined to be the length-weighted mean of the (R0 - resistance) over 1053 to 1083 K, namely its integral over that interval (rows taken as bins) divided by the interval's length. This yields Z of 1.9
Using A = -0.7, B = 1.3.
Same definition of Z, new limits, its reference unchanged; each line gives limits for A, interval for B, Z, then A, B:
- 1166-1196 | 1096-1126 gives -0.4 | -1.0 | -1.4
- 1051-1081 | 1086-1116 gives -2.1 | 0.8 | -1.3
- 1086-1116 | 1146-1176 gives 1.3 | -1.3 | -0.1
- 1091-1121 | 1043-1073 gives 0.9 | -1.4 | -0.5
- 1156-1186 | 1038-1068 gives 0.3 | -0.5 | -0.2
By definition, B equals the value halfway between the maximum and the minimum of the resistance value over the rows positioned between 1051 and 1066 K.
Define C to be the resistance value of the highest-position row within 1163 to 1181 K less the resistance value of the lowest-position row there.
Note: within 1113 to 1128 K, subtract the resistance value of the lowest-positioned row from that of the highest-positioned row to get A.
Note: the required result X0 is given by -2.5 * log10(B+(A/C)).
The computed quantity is -2.95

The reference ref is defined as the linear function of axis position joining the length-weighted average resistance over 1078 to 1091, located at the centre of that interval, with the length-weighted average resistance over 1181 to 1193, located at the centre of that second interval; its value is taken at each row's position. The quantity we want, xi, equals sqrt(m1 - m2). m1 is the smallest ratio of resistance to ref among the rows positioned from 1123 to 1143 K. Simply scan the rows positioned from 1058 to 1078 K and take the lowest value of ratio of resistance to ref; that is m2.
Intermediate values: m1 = 0.92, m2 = 0.76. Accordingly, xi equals 0.39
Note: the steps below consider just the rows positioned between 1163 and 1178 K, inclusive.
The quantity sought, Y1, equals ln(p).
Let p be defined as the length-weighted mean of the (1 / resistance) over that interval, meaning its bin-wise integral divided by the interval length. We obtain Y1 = -3.11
